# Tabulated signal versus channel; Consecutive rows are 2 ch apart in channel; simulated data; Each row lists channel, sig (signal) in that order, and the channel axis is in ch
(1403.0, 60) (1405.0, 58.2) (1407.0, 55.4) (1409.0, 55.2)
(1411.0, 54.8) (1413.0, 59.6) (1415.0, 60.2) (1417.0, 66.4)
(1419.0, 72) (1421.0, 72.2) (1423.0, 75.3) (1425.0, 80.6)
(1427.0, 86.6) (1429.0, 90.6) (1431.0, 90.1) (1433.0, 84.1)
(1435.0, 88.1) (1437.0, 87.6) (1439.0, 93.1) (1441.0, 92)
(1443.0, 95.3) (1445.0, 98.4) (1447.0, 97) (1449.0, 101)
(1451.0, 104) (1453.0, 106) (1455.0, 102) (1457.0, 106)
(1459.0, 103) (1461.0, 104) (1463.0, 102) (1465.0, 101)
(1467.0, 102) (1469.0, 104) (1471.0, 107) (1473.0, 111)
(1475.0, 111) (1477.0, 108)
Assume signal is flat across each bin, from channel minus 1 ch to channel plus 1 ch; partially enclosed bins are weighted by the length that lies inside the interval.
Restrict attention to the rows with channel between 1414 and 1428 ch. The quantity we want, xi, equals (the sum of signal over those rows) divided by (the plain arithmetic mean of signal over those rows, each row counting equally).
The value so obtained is 7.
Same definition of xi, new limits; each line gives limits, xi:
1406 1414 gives 4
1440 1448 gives 4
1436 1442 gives 3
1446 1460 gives 7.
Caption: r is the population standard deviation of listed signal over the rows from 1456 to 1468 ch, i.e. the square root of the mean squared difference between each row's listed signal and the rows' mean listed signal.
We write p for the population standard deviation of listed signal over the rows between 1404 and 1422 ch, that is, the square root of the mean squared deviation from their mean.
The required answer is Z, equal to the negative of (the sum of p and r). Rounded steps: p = 6.6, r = 1.6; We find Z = -8.2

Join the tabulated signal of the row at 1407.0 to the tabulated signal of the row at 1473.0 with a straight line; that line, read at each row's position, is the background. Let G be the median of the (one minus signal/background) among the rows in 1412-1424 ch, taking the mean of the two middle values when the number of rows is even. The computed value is -0.06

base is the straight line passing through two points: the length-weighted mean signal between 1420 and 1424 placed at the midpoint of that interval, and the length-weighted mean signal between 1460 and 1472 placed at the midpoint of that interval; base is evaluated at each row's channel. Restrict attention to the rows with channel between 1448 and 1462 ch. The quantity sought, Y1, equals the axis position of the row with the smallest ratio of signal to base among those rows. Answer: 1461.0 ch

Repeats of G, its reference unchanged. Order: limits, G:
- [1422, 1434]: -0.17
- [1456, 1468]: -0.01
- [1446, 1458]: -0.10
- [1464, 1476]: 0.03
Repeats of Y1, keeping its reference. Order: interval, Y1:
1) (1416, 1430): 1417.0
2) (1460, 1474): 1467.0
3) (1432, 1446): 1433.0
